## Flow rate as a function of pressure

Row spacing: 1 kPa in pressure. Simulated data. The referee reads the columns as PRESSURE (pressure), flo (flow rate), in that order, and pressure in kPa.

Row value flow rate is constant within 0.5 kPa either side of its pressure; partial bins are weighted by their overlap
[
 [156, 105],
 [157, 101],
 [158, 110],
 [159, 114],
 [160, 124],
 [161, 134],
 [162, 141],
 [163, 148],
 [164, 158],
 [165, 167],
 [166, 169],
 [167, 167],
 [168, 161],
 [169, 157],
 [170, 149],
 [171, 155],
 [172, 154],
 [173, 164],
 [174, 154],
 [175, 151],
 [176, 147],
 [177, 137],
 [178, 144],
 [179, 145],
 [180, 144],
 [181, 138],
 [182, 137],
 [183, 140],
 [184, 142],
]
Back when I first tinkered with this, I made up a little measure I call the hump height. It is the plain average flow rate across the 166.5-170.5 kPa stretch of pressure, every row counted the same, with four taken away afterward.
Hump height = 154.5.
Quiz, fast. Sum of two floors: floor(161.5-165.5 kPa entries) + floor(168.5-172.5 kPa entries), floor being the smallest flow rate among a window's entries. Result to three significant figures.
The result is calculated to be 290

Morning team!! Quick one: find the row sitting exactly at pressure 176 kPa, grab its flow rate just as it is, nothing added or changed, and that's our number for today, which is 147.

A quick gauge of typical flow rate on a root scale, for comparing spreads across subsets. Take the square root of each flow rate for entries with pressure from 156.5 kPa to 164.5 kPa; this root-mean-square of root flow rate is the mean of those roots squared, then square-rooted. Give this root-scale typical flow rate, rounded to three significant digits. 11.3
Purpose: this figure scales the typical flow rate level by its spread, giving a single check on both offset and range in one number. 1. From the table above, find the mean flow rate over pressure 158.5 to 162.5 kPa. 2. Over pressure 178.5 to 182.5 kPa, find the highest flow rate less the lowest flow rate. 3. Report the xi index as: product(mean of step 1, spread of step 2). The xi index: 1026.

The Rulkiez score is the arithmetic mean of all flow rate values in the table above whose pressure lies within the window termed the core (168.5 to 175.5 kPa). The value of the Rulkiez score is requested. 155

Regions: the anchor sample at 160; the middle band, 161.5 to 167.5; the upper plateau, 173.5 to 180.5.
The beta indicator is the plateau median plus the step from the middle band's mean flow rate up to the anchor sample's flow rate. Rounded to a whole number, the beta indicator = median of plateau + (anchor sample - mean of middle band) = 111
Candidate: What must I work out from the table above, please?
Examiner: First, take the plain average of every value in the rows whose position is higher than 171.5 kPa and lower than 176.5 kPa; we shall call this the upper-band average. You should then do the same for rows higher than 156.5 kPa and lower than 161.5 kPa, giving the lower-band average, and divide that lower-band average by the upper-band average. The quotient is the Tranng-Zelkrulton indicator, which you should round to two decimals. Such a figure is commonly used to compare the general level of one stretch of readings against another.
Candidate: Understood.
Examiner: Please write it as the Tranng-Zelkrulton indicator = 0.76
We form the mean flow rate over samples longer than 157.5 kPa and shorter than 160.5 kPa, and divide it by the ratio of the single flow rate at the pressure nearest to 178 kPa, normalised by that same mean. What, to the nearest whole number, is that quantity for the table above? 93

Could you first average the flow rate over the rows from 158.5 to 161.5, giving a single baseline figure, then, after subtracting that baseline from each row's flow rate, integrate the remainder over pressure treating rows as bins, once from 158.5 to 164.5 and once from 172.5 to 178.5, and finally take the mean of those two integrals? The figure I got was 114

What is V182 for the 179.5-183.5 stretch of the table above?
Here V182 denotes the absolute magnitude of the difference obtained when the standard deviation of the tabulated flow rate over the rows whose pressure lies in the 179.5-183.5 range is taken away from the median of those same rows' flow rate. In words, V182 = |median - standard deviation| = 136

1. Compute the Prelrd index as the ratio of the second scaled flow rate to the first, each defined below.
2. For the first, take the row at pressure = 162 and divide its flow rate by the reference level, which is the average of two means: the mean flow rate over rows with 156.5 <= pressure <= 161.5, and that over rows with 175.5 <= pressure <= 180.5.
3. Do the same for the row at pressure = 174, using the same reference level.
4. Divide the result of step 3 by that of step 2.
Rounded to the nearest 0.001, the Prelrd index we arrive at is 1.092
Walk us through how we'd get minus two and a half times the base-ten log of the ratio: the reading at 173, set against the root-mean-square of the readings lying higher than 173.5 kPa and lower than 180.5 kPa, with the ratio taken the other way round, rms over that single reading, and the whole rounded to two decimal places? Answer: 0.13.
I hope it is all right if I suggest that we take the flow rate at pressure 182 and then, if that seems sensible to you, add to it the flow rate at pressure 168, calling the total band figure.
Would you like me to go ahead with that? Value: 298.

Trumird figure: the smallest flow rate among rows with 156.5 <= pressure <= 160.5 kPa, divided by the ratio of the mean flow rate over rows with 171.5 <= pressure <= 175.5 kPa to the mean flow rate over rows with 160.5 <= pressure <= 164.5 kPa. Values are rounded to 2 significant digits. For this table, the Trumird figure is 94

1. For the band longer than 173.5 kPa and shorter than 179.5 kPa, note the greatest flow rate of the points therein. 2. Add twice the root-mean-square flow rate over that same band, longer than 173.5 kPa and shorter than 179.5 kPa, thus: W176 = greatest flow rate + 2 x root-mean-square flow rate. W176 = 447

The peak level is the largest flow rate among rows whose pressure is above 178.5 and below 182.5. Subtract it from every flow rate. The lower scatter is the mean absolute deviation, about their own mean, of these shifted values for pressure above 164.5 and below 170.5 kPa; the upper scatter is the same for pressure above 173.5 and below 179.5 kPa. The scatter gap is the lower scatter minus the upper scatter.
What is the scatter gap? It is 2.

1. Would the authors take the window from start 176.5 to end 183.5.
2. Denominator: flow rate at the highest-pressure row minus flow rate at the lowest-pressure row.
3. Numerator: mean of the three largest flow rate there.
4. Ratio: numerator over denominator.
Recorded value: 48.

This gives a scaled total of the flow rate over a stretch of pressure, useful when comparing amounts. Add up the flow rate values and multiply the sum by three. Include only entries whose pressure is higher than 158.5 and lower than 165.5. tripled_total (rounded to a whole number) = 2958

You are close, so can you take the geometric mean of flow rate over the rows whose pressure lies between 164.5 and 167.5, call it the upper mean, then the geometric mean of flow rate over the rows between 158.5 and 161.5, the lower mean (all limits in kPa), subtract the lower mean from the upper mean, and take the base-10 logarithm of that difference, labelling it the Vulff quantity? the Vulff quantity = 1.6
